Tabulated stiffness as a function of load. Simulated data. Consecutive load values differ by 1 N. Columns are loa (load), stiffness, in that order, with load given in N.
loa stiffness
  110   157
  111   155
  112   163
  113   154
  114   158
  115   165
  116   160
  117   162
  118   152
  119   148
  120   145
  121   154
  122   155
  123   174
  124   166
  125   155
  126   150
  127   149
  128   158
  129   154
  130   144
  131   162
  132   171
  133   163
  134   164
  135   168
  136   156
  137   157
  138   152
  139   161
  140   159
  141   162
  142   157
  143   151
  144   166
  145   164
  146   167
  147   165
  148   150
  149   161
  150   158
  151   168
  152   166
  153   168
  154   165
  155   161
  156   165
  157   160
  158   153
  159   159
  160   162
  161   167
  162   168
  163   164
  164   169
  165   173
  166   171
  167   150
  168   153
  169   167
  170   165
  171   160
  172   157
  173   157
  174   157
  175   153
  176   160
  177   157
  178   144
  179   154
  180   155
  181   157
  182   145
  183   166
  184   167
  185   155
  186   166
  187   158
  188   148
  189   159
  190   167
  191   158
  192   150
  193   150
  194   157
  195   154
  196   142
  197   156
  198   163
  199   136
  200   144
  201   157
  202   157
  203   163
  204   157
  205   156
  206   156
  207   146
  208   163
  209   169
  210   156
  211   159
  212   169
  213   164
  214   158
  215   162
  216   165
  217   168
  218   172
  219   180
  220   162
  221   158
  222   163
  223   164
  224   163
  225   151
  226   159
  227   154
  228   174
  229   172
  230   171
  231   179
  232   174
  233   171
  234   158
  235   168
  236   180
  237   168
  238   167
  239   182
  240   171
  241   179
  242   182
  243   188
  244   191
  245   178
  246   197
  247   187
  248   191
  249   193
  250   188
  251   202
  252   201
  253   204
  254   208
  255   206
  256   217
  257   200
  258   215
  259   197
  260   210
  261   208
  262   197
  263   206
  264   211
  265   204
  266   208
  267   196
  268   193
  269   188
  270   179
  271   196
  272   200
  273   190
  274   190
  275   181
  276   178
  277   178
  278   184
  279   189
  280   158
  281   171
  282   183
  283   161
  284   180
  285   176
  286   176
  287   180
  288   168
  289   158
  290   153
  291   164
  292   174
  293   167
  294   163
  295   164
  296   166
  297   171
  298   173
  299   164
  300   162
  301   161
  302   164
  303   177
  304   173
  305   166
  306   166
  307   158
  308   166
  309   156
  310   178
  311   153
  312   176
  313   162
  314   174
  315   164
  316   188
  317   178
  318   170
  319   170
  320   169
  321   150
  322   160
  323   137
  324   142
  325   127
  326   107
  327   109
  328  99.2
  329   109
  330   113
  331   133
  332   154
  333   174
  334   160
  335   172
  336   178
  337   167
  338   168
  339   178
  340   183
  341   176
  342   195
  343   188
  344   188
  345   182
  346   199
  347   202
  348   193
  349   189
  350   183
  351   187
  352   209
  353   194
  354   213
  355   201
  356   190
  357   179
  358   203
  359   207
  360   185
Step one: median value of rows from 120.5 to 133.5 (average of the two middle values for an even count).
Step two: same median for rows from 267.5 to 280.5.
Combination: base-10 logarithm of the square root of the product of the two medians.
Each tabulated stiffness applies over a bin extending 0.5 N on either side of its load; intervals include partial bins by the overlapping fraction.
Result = 2.23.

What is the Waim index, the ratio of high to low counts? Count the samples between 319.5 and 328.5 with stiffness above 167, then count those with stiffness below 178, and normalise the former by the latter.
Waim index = 0.1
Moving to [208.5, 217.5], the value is 0.3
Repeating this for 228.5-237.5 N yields 1.1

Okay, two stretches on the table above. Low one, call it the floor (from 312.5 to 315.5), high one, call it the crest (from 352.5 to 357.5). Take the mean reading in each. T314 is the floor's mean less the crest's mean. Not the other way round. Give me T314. -29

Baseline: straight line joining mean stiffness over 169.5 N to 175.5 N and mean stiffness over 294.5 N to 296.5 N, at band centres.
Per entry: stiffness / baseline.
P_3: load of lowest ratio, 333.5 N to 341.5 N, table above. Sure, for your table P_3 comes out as 334 N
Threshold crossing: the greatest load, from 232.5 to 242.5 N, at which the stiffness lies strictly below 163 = 234 N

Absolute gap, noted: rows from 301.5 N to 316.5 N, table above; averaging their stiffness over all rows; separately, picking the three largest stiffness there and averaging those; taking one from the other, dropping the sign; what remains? 12.9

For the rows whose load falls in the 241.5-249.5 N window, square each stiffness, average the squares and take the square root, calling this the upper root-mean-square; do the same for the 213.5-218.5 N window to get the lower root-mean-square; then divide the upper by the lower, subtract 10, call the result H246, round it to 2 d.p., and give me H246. -8.86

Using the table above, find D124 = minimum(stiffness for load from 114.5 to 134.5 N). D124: 144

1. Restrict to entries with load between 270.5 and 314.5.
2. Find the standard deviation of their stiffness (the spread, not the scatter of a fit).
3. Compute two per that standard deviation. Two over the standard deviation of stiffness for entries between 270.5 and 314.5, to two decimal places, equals 0.18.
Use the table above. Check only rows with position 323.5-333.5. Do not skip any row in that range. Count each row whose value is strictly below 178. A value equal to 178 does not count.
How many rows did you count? 10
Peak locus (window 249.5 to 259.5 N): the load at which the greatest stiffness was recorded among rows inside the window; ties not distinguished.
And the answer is 256 N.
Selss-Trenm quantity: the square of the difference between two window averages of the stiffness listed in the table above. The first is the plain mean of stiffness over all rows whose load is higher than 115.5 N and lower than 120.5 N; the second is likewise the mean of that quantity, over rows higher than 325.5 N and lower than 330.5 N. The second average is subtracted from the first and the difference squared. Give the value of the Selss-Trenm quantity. 2112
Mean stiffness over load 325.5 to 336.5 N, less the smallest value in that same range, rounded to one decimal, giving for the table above 37.9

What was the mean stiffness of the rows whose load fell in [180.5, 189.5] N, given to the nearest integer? 158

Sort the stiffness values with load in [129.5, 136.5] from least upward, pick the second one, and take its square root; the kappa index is 12.49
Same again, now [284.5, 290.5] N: 12.57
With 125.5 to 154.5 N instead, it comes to 12.21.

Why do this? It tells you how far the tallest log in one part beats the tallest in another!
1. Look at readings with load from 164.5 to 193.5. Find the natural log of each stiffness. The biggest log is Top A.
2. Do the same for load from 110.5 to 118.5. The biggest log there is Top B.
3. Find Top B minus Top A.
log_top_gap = -0.05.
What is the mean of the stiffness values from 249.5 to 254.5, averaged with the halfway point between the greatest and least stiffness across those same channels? 199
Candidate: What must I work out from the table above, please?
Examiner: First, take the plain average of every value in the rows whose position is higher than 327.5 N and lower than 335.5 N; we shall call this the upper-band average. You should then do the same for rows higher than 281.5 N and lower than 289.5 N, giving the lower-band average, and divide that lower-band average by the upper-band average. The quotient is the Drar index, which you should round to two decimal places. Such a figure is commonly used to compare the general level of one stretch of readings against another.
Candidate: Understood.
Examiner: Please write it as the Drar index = 1.24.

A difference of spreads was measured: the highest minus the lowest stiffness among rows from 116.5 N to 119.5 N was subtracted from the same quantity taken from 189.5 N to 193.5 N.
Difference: 3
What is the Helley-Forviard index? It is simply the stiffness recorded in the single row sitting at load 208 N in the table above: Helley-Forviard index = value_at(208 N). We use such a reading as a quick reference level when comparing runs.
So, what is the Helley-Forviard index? 163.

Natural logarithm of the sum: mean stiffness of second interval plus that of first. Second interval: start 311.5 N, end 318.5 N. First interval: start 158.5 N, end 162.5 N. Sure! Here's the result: 5.82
